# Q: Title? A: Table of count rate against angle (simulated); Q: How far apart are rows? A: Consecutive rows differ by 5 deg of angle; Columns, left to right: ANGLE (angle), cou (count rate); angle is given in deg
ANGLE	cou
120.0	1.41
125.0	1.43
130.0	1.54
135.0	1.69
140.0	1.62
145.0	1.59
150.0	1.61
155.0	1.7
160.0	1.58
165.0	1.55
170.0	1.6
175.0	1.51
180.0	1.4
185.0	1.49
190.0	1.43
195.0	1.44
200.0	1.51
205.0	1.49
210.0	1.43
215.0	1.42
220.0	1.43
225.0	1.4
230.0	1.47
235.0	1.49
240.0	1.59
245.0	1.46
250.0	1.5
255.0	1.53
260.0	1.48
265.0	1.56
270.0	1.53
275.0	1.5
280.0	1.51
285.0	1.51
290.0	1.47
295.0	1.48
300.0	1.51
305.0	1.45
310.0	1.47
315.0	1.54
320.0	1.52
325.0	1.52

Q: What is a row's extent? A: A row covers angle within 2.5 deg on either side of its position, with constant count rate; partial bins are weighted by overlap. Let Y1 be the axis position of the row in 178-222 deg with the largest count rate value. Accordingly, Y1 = 200.0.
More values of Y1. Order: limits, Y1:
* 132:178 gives 155.0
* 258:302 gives 265.0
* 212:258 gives 240.0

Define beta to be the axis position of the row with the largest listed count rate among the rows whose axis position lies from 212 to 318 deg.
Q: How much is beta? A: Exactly 240.0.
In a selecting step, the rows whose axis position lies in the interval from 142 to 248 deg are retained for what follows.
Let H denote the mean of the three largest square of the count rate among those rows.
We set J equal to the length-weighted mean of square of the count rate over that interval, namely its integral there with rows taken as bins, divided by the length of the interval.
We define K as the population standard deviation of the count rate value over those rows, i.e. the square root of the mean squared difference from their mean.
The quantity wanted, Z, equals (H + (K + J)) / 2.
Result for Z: 2.52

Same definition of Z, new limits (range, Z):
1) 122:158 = 2.71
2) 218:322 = 2.36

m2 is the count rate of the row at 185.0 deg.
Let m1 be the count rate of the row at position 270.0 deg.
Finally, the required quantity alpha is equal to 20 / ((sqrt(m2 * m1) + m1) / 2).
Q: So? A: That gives 13.2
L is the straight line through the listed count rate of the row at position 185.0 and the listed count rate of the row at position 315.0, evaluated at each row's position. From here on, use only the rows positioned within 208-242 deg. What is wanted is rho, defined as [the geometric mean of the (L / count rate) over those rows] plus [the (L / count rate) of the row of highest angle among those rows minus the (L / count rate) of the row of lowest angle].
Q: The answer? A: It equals 0.93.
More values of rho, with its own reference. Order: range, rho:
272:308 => 1.07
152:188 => 1.09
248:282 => 1.00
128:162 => 0.89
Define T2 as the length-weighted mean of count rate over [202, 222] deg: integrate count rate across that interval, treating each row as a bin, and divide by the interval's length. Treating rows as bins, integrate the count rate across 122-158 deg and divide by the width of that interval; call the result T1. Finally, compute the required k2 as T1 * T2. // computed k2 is 2.30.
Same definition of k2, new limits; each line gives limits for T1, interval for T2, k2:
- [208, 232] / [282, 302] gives 2.13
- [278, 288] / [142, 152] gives 2.41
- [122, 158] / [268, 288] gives 2.41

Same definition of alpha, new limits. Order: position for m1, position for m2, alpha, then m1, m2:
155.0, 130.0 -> 12.1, 1.7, 1.54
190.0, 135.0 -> 13.4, 1.43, 1.69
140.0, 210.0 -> 12.7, 1.62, 1.43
